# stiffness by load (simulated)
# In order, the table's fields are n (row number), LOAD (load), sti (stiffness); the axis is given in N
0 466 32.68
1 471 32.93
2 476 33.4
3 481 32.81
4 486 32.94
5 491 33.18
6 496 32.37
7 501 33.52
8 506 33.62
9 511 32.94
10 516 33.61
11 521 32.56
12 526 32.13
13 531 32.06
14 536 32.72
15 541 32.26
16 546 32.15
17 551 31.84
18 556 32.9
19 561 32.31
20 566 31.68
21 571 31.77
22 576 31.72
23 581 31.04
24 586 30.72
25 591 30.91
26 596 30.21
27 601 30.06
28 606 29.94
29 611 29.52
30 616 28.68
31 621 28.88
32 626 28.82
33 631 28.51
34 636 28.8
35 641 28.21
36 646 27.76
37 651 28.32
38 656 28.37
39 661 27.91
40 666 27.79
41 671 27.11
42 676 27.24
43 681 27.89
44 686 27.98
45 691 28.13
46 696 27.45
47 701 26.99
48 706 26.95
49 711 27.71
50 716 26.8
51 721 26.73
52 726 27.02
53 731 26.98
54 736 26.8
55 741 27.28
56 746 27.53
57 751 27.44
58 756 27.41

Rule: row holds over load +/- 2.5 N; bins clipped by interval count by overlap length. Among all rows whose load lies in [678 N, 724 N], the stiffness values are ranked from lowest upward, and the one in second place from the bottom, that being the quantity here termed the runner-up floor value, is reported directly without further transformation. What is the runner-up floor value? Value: 26.8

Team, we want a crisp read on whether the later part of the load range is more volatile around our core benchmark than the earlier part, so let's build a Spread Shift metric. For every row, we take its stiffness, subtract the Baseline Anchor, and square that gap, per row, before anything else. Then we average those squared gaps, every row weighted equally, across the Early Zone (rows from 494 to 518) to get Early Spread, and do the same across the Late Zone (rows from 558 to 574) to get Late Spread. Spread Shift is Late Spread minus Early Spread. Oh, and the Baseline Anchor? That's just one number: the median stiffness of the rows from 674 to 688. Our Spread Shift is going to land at -12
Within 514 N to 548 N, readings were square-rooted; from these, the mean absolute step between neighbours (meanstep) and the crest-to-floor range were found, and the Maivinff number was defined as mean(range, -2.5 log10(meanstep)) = 1.81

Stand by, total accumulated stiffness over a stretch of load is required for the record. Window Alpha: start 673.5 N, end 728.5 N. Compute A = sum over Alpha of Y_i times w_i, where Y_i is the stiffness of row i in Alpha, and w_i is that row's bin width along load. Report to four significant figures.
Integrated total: 1504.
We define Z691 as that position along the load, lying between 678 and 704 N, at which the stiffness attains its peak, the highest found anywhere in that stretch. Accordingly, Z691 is 691 N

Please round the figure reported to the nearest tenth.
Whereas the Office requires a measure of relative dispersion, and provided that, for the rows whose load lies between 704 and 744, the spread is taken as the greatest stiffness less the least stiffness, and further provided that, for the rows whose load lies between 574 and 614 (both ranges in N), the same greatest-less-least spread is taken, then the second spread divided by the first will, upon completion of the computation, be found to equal 2.2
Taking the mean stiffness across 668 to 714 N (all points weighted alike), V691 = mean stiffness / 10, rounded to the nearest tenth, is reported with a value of 2.7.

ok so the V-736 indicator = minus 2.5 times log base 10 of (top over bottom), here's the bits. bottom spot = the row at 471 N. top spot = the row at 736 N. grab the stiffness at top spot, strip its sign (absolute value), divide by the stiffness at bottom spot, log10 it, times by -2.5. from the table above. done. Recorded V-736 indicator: 0.22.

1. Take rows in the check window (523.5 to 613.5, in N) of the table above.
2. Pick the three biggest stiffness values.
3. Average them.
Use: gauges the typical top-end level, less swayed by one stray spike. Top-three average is 32.6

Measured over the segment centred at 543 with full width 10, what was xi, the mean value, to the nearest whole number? 32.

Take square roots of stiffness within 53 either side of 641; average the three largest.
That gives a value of 5.51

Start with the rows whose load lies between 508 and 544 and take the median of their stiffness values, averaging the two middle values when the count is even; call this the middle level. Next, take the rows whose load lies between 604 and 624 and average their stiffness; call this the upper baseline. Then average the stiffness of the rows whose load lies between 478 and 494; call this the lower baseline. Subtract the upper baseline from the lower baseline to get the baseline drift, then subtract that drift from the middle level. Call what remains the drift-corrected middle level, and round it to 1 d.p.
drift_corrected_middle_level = 28.8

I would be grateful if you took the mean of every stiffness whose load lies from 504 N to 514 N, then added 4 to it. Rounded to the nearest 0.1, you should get 37.3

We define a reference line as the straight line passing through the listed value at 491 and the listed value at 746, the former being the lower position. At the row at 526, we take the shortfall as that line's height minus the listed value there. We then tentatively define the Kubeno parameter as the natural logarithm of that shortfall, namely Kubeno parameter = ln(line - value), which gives -1.3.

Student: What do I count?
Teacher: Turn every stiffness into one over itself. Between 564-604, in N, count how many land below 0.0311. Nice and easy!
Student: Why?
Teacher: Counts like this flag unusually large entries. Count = 0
